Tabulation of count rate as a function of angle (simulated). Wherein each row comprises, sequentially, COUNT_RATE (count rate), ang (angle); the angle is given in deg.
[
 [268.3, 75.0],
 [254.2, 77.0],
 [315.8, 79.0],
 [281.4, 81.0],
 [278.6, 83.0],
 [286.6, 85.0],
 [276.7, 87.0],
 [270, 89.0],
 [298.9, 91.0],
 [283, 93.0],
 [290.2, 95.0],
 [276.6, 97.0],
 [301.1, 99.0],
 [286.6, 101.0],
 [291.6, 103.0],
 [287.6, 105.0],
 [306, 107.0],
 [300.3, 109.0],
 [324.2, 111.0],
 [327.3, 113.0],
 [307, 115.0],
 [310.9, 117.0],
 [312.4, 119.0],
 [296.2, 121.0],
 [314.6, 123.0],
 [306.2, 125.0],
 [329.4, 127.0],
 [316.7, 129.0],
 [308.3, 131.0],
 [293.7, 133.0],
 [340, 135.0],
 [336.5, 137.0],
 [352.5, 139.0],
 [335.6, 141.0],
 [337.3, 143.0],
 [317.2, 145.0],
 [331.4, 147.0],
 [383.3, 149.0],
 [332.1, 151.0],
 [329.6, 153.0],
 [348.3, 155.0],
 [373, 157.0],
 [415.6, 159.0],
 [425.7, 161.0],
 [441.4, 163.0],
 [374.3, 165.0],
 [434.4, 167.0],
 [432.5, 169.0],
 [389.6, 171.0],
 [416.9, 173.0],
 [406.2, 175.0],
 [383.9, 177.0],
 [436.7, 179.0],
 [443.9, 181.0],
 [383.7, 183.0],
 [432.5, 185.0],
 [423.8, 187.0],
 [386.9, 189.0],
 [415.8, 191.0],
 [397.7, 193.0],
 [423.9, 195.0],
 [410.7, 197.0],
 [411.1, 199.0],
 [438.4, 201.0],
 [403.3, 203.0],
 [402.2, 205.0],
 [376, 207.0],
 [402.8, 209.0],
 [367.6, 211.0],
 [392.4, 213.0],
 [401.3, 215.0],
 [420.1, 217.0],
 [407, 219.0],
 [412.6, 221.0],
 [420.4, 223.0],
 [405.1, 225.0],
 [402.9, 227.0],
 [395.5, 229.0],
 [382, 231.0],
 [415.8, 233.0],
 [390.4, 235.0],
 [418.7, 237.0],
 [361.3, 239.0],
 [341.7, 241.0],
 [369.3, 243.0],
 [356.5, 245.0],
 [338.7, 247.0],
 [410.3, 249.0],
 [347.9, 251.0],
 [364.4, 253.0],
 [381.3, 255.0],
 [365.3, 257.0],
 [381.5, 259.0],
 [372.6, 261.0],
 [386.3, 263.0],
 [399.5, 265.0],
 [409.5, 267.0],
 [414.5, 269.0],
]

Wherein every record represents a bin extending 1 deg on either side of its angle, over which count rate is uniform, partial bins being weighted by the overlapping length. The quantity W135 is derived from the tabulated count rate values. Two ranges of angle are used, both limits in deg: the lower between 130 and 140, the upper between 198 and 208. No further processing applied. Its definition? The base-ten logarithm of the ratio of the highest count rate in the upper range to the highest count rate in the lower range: 0.095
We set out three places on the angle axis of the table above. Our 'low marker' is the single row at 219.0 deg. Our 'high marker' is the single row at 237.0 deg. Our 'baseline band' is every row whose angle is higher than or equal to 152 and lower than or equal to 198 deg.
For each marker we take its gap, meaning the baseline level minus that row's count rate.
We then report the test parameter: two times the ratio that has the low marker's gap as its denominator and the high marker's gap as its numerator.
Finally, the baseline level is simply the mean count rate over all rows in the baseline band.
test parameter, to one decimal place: 17.8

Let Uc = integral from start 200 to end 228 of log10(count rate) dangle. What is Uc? 72.96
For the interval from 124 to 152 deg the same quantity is 70.49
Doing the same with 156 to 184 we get 73.17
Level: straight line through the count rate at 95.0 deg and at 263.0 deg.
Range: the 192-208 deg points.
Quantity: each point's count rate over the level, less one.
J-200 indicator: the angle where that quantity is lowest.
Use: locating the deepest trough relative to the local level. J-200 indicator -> 207.0 deg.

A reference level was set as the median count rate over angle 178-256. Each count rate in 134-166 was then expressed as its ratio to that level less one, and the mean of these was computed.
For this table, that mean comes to -0.10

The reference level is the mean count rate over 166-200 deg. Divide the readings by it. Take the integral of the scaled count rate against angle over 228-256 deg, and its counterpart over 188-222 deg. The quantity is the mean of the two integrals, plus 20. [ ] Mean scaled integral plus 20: 49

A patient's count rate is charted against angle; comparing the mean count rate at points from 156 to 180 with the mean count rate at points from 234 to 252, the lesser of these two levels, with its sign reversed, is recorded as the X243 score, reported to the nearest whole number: -371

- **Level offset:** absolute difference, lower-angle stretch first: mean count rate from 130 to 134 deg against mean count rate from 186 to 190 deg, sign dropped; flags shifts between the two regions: 104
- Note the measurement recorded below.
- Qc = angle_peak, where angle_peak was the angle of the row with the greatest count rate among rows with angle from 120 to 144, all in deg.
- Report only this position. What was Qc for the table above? 139.0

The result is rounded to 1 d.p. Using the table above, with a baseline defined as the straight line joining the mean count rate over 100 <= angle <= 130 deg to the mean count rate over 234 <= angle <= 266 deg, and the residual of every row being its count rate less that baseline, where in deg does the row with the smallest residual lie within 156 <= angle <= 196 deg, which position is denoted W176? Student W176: 165.0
